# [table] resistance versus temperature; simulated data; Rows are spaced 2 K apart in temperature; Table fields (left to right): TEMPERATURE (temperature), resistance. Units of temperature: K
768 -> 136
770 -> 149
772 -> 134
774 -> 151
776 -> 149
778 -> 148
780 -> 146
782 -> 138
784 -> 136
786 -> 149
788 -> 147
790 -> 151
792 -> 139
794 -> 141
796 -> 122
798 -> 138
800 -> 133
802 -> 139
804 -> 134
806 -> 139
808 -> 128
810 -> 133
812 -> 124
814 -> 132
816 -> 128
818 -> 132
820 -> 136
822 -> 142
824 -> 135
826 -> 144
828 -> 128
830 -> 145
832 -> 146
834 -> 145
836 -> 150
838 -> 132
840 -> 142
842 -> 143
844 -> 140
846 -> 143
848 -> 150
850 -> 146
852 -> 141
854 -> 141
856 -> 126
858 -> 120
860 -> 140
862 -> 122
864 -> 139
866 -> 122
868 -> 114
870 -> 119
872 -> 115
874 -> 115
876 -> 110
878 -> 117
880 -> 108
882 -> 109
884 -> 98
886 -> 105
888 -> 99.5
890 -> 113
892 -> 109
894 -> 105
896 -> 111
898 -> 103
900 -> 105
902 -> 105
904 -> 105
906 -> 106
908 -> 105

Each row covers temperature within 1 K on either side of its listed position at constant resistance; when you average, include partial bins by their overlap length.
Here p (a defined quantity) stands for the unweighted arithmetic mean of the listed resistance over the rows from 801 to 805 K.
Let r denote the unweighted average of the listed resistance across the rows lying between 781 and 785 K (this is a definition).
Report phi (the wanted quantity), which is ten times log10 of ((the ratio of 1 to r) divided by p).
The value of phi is -42.7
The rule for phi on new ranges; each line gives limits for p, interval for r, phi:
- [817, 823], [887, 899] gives -41.6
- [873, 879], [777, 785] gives -42.1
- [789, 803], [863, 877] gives -42.1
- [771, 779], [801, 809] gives -42.9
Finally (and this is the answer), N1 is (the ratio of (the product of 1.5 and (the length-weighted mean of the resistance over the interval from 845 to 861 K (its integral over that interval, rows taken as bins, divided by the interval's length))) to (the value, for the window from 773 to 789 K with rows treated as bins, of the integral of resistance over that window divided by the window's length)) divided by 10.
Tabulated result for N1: 0.143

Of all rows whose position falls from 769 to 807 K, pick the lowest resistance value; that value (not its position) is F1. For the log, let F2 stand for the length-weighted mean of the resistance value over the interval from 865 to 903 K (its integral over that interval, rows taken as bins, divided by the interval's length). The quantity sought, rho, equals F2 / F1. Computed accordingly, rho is 0.90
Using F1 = 122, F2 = 110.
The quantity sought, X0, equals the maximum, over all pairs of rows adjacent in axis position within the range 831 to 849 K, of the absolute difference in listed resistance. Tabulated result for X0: 18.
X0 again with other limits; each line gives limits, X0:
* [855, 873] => 20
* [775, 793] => 13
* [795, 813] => 16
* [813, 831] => 17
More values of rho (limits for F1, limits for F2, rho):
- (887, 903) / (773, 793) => 1.46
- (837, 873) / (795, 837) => 1.19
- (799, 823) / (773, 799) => 1.15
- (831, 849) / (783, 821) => 1.03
